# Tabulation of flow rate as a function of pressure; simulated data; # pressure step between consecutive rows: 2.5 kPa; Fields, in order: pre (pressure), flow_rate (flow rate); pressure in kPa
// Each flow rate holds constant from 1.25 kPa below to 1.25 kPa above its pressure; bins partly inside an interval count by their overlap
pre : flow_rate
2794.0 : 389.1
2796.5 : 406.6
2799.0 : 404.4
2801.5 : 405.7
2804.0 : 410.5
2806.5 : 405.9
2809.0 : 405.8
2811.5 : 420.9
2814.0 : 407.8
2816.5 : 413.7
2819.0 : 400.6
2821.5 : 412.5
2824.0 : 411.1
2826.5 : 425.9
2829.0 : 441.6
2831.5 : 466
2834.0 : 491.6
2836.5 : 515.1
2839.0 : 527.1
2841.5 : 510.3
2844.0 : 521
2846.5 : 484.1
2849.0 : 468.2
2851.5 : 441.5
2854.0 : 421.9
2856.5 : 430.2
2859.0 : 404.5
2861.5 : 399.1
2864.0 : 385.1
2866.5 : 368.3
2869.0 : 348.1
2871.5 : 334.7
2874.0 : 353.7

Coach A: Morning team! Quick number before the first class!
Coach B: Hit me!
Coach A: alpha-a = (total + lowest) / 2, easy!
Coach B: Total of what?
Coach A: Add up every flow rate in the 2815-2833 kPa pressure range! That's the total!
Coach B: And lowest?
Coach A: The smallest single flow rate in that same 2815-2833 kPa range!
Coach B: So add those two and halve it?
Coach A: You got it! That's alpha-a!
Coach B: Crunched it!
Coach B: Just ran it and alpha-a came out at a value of 1686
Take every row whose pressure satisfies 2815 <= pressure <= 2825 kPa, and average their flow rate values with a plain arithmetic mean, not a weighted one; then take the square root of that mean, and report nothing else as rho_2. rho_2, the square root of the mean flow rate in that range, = 20.2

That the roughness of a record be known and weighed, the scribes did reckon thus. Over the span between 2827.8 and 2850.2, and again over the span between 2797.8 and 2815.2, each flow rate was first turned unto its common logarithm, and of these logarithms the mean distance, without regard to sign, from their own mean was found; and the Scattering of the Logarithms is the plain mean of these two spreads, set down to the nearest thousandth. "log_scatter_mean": 0.013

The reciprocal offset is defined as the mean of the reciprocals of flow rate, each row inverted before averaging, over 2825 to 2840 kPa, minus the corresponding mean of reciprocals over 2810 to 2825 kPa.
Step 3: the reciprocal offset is -0.0003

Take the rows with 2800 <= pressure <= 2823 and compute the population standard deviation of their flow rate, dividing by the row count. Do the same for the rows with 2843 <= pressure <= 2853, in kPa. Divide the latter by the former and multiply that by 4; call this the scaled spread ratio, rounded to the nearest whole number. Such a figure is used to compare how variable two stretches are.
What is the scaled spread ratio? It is 21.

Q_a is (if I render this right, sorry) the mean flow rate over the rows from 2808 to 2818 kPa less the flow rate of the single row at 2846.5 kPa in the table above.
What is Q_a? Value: -72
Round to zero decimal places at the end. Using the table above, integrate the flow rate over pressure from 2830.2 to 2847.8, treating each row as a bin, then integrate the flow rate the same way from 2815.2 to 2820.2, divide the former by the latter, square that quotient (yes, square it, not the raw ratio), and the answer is 19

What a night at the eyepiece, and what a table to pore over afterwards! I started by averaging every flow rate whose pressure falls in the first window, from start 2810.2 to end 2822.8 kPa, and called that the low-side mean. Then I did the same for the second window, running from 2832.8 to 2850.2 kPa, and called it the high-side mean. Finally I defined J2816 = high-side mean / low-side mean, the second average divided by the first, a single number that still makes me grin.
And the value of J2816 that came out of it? 1.22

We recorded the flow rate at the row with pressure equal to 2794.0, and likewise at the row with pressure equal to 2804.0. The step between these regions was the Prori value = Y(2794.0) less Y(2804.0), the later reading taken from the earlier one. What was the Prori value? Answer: -21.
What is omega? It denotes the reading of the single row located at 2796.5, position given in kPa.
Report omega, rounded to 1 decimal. 406.6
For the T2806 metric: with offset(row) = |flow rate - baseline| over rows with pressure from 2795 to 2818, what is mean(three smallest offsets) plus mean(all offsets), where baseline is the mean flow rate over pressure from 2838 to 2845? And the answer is 215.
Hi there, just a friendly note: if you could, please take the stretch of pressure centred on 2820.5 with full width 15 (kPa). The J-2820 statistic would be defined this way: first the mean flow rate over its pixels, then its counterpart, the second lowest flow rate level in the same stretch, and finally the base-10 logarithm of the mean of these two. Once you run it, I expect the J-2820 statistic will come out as 2.61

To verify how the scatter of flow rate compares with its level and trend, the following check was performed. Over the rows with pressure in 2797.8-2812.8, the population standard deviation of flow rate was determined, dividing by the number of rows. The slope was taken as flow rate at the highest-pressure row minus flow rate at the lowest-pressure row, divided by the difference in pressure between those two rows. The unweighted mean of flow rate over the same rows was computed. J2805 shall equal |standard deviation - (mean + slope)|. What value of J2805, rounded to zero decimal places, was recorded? 404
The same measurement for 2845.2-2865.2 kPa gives 392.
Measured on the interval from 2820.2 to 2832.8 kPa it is 416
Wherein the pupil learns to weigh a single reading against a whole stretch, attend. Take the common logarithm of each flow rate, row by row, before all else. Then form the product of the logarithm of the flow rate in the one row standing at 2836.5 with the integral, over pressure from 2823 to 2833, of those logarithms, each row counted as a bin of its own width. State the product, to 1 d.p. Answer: 71.6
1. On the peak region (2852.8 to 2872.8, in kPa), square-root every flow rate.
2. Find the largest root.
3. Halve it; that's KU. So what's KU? 10.4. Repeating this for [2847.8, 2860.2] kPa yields 10.8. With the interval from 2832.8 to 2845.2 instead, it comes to 11.5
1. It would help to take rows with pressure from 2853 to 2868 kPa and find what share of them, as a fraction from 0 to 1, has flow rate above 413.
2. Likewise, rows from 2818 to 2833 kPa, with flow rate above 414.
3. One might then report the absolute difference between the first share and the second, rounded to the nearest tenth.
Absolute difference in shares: 0.2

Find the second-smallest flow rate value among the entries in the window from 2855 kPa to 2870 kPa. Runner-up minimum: 368.3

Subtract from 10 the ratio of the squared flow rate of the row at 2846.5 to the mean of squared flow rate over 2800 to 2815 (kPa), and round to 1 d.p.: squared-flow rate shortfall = 8.6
